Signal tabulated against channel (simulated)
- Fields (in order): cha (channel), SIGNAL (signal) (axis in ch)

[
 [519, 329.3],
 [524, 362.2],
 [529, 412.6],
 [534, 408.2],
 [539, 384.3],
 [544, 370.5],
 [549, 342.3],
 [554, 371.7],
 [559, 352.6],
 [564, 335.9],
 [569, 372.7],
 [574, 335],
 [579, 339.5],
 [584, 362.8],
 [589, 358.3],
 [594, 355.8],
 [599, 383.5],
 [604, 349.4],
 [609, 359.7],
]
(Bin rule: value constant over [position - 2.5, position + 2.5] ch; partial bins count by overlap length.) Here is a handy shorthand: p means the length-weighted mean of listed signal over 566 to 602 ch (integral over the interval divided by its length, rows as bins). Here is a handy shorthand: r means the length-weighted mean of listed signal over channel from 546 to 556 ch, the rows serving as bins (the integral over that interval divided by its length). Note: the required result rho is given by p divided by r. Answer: 1.00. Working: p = 358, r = 357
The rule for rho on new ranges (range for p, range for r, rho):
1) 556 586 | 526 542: 0.88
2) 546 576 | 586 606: 0.97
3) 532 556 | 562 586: 1.07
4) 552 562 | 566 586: 1.02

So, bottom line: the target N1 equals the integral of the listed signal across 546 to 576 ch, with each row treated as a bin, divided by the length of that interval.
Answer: 352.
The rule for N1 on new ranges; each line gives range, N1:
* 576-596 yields 354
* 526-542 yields 399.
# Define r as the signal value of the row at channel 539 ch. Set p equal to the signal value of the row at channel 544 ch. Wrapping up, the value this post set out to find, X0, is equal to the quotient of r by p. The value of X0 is 1.04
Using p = 370.5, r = 384.3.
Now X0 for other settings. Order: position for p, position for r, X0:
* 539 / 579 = 0.88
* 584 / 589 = 0.99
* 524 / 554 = 1.03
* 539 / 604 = 0.91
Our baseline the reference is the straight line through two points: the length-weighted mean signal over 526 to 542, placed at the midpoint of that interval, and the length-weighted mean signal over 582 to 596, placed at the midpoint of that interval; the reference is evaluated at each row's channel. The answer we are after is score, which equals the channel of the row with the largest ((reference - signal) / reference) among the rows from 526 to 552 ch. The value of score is 549 ch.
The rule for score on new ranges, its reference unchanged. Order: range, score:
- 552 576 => 564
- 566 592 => 574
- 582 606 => 589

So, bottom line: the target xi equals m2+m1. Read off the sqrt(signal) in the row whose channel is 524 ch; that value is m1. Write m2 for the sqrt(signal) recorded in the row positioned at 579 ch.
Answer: 37.5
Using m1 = 19.0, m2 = 18.4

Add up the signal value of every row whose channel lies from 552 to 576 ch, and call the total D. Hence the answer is 1768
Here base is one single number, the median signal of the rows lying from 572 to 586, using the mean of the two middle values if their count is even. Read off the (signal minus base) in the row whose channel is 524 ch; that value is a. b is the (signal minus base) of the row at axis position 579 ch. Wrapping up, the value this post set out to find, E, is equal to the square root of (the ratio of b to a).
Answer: 0.0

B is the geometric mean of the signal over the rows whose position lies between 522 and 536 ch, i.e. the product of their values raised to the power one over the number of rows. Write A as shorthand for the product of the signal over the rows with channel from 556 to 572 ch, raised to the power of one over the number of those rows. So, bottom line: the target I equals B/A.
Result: 1.11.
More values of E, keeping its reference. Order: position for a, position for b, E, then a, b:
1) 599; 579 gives 0.0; 44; 0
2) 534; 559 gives 0.4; 69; 13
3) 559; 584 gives 1.3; 13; 23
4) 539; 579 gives 0.0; 45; 0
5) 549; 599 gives 4.0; 3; 44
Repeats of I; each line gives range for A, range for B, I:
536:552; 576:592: 0.97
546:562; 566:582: 0.98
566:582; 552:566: 1.01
